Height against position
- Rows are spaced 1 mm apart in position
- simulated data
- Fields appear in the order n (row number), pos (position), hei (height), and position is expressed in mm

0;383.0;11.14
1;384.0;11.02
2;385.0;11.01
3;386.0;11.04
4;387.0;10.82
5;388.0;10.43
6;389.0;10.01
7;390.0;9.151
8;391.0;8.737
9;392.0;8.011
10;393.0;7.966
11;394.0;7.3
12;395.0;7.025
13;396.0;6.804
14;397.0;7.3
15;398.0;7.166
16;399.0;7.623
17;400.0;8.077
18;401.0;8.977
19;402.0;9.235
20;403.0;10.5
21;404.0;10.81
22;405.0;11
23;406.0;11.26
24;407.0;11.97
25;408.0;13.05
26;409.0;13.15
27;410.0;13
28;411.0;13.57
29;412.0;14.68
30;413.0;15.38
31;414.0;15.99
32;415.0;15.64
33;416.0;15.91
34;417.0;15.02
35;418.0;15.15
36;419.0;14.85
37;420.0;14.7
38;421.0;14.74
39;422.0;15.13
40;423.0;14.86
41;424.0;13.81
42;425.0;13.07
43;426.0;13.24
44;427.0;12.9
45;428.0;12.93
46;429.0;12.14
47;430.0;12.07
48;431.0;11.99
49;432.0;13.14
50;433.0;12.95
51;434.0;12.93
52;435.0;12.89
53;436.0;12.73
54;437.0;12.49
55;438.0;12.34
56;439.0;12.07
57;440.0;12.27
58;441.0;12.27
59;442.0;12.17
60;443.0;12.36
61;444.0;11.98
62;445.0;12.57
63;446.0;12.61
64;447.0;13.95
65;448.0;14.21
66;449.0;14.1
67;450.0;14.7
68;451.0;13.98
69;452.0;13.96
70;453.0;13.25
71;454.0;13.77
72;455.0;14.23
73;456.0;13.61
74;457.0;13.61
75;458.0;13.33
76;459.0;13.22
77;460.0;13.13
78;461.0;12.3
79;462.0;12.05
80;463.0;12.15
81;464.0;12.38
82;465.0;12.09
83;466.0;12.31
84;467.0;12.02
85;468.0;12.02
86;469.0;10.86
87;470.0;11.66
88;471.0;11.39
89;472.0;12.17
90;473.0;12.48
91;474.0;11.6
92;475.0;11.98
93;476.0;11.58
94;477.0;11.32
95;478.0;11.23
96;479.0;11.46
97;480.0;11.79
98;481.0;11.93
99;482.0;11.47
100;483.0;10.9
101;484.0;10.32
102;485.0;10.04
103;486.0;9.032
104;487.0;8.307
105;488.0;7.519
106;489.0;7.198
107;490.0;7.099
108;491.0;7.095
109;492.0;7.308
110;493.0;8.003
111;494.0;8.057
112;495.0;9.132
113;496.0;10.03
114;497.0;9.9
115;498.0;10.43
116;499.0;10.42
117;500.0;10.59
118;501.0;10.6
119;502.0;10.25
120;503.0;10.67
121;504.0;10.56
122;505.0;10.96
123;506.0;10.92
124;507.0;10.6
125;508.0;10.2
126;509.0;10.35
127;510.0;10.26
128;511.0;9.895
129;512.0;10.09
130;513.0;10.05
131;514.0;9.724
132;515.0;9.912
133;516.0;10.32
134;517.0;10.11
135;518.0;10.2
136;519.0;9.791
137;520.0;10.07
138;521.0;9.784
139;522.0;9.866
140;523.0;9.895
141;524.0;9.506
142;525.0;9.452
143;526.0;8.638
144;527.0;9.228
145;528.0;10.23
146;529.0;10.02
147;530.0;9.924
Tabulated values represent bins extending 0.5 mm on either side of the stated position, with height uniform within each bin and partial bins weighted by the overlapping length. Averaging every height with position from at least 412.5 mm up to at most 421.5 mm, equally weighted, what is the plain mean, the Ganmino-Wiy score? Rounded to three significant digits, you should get 15.3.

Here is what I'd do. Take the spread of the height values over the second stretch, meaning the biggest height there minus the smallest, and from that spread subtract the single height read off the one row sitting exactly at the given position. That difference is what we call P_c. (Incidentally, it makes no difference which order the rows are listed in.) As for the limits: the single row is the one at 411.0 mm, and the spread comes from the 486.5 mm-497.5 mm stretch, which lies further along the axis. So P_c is -10.6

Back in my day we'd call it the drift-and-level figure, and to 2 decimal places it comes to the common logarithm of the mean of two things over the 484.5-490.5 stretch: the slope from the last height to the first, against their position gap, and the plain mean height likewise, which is 0.58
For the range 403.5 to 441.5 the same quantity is 0.83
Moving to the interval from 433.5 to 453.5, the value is 0.81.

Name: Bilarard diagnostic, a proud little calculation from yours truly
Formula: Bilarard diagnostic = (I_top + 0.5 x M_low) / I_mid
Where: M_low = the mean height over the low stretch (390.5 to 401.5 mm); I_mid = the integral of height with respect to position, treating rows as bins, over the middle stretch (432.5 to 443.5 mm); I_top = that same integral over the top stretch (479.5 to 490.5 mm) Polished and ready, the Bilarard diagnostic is 0.796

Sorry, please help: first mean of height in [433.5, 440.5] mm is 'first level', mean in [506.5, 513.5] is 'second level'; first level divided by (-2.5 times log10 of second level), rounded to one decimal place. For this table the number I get -5.0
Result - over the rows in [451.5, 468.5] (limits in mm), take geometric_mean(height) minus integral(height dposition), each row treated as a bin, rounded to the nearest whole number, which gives -207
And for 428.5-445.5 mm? -199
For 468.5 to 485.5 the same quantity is -183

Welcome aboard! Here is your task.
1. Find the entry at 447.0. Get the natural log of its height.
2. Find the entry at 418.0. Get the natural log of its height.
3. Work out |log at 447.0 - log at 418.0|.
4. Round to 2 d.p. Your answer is 0.08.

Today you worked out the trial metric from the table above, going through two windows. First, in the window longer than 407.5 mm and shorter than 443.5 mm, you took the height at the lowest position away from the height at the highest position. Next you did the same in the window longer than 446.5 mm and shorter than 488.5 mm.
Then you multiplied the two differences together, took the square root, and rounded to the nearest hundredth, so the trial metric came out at 2.11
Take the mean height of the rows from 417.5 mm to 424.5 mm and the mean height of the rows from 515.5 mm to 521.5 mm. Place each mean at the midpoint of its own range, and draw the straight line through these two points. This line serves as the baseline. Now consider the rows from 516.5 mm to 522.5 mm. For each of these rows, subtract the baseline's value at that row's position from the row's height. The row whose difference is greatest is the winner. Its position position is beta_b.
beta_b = 518.0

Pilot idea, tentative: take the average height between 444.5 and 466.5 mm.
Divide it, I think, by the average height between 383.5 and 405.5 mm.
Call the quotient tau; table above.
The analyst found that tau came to 1.46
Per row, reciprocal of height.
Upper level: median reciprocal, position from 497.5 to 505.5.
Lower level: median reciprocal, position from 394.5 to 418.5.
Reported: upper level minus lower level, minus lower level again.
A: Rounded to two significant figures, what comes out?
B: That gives -0.078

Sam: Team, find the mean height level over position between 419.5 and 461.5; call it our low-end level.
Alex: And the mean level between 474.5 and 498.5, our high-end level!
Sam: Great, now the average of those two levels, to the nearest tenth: 11.5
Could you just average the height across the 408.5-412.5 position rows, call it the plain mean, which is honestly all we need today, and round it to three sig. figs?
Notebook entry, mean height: 13.6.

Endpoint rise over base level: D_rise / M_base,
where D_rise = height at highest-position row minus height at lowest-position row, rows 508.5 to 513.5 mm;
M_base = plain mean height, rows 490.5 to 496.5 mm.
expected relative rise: -0.04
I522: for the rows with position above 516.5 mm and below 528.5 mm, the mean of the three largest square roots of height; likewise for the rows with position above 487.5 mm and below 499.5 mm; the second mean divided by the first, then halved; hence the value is 0.503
